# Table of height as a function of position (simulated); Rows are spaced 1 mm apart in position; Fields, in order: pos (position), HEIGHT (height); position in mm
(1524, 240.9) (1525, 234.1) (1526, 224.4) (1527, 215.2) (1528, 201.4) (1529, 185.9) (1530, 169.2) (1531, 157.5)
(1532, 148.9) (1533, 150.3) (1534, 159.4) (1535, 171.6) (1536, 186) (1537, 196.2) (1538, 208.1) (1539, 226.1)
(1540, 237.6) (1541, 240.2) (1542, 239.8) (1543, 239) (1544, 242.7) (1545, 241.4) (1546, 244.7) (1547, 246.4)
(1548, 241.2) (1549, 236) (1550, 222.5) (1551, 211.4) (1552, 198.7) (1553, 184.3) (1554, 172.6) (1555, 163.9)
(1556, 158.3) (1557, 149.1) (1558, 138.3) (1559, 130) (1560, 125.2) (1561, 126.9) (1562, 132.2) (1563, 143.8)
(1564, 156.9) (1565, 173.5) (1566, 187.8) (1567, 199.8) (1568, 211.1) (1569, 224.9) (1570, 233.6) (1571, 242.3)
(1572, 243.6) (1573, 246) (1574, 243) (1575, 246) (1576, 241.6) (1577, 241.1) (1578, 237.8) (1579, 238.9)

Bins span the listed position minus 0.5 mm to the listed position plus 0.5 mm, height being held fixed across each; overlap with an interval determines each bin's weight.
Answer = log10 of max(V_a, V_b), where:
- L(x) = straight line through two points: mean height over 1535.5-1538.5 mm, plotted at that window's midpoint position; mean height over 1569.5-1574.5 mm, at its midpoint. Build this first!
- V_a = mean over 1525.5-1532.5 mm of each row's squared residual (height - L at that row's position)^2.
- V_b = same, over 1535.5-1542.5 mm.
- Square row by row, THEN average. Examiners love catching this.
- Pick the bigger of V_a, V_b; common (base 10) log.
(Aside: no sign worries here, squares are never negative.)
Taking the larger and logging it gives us 2.9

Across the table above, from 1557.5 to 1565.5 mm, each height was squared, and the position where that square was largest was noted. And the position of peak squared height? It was 1565 mm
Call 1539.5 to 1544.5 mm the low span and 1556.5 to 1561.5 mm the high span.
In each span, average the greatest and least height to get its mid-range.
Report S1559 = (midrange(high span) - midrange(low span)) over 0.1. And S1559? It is -1030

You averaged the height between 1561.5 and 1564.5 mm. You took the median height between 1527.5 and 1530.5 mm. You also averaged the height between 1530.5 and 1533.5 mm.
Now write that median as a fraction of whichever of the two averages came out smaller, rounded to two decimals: 1.29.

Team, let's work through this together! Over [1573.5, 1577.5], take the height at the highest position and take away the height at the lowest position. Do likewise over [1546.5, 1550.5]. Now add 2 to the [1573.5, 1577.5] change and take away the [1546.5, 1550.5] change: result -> 24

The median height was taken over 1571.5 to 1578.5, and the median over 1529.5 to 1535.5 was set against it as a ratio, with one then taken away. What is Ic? -0.35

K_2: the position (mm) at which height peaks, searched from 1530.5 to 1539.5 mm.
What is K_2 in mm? 1539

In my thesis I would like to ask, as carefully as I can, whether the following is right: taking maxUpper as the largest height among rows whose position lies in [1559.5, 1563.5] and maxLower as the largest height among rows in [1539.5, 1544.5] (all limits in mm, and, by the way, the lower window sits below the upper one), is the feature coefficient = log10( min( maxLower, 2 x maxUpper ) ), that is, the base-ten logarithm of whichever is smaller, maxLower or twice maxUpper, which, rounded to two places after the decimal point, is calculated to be 2.39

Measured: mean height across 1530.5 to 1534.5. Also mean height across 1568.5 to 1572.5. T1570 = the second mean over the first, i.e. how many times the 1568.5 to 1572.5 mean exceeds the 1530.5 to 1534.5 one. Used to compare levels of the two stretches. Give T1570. 1.53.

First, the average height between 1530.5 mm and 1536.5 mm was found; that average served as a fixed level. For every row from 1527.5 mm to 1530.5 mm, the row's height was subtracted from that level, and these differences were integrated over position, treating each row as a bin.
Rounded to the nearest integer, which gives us -70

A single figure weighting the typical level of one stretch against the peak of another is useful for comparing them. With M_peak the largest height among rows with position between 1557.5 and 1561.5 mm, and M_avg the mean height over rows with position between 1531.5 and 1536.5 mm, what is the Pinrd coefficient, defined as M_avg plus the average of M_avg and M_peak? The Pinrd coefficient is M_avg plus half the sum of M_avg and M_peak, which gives 314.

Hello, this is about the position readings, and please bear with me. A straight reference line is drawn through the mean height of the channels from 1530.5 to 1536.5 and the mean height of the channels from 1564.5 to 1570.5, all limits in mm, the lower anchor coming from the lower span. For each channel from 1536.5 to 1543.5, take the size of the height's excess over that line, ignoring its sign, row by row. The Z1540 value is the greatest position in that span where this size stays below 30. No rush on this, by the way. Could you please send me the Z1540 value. 1537 mm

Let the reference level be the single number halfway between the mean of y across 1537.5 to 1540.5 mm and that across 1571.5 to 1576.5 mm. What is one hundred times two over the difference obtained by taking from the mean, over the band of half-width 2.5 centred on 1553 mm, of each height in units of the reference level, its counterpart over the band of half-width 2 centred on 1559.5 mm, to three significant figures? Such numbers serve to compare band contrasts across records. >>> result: 834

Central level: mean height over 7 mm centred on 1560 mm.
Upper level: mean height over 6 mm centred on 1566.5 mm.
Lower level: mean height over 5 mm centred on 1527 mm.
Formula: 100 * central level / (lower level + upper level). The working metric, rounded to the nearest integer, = 33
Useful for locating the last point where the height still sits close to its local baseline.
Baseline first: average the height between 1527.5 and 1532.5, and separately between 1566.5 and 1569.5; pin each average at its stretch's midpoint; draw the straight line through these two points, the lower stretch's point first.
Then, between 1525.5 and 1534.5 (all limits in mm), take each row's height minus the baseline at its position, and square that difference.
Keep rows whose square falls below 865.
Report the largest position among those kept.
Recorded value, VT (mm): 1534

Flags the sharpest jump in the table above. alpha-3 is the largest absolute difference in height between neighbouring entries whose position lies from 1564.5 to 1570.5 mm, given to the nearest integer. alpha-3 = 14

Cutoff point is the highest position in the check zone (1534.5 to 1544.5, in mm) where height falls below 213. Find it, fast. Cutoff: 1538 mm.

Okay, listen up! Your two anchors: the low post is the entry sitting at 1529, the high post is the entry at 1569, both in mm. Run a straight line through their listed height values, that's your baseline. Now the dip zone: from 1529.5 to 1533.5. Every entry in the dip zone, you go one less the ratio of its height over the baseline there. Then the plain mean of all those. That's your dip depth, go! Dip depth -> 0.2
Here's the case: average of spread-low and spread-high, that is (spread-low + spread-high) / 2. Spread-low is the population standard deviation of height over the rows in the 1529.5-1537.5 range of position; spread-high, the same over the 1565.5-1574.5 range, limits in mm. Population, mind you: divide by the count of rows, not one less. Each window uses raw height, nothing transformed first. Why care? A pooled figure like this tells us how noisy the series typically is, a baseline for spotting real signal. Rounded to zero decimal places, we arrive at 18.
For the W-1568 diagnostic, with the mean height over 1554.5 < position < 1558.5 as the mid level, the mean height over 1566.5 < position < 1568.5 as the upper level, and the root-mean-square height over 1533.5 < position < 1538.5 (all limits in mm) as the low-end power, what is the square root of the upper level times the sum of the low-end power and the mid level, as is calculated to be 263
